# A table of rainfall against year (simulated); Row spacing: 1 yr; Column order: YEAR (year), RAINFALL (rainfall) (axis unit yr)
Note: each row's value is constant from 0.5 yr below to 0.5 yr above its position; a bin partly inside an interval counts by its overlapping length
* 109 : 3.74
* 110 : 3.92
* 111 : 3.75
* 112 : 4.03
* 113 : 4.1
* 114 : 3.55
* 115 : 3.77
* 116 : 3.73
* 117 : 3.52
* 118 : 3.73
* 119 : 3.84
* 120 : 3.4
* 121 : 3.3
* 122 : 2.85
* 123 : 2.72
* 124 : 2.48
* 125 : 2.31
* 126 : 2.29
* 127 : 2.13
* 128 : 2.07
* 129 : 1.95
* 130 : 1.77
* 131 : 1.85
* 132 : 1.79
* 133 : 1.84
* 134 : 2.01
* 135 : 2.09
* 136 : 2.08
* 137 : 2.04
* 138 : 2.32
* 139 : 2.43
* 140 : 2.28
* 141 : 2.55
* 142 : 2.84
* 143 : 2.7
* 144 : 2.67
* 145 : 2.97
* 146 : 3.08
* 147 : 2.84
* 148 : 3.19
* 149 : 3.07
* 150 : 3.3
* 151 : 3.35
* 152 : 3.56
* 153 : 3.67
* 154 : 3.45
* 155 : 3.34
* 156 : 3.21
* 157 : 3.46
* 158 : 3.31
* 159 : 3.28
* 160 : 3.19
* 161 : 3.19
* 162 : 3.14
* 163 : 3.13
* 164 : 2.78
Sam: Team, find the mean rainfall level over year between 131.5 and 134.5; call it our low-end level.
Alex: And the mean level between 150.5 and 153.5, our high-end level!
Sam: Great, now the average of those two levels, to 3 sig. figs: 2.70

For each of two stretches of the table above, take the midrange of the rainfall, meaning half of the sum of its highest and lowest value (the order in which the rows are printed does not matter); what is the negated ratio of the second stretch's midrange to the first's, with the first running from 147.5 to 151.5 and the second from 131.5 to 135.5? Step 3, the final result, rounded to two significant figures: -0.60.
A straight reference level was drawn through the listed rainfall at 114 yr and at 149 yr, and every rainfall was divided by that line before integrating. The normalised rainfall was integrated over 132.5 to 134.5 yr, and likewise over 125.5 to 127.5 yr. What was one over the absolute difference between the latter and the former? 7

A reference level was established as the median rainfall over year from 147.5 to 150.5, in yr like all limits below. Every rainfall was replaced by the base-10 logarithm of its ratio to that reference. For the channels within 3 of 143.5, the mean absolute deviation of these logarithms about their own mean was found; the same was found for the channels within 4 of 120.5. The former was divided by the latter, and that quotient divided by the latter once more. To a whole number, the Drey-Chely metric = 8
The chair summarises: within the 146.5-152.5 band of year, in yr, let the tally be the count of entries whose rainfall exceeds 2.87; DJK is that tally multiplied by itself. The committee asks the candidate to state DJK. 25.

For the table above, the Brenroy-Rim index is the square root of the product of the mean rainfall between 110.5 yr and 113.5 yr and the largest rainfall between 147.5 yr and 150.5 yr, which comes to 3.61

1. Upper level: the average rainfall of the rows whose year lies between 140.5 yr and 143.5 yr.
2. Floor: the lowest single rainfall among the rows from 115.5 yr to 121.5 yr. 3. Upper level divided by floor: 0.82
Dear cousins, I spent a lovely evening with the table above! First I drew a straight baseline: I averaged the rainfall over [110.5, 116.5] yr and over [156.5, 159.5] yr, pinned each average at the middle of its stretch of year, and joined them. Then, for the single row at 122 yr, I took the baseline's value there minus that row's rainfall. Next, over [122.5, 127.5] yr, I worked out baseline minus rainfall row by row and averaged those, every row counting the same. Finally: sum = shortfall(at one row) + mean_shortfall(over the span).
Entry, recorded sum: 2.2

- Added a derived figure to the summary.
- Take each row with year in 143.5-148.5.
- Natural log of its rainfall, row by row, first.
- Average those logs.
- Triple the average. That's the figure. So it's 3.2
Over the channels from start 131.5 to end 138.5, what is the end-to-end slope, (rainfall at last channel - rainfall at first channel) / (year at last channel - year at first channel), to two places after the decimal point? 0.09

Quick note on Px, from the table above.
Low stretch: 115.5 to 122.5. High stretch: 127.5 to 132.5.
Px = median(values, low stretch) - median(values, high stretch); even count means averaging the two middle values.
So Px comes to 1.7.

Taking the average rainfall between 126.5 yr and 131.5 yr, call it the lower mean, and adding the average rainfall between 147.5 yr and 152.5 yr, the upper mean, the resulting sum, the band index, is 5.2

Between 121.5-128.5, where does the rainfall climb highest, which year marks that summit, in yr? 122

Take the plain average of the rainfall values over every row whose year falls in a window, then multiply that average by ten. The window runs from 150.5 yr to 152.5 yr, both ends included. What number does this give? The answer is 35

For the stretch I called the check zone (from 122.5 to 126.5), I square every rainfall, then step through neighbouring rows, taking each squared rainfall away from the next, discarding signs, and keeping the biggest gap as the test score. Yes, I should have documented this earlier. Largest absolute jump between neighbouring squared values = 1.25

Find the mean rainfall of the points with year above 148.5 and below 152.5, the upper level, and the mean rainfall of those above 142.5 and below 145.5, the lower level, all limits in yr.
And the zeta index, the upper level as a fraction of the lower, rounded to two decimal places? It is 1.19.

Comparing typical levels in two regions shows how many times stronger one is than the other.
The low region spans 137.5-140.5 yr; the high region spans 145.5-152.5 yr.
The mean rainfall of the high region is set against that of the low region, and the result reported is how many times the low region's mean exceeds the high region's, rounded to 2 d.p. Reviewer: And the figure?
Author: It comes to 0.73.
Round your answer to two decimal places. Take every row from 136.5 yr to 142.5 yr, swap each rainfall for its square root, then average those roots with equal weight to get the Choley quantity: 1.55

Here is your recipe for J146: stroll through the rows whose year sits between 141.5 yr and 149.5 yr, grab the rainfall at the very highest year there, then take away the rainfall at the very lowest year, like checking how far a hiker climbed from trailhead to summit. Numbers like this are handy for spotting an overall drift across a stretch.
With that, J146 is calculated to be 0.2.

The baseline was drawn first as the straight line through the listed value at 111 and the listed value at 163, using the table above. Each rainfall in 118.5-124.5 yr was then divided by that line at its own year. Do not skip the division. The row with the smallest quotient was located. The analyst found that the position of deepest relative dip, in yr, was 124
